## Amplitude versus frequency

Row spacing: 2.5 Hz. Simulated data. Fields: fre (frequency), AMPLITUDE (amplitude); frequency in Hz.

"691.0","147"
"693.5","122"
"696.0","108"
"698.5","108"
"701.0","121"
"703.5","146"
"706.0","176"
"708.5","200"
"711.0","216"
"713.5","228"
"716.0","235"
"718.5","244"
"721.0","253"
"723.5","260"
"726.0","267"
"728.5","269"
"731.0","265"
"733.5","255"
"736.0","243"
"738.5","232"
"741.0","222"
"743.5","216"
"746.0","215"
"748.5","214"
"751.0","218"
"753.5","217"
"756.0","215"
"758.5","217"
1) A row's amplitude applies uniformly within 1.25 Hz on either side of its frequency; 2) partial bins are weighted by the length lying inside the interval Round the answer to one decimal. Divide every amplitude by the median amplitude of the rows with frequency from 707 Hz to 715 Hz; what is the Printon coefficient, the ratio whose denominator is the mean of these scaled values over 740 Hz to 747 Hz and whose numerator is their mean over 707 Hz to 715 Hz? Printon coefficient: 1.0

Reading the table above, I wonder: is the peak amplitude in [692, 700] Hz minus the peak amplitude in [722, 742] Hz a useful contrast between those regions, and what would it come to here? -147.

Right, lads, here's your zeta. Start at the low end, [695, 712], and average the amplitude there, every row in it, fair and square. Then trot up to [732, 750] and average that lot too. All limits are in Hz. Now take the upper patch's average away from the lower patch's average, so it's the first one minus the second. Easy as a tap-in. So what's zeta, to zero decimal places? -75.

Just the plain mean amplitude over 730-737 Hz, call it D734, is 254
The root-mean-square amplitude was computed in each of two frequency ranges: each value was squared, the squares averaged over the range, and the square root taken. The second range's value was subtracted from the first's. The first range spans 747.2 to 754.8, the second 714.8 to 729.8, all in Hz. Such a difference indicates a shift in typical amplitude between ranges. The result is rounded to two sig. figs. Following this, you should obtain -39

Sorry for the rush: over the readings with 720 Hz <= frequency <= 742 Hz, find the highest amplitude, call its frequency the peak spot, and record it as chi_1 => 728.5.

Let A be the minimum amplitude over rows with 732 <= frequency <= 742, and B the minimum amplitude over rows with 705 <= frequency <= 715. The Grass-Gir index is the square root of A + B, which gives 19.9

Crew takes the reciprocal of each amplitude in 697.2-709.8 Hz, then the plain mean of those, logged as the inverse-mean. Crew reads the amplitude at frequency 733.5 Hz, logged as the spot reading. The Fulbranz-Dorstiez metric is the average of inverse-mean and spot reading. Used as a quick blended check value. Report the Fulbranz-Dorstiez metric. 128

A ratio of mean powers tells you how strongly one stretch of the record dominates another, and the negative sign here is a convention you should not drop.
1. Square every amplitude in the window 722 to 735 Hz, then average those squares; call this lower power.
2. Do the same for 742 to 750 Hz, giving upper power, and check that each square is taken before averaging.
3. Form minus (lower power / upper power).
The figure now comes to -1.5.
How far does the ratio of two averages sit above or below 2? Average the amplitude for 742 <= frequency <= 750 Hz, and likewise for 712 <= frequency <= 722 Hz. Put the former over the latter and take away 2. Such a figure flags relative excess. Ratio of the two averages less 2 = -1.1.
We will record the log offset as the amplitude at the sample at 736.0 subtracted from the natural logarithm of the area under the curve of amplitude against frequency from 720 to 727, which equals -235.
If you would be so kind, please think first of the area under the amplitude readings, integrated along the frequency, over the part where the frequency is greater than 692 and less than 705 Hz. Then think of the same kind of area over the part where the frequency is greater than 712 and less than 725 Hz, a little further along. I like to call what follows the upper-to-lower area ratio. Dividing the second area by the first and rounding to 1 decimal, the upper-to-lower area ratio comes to 2.0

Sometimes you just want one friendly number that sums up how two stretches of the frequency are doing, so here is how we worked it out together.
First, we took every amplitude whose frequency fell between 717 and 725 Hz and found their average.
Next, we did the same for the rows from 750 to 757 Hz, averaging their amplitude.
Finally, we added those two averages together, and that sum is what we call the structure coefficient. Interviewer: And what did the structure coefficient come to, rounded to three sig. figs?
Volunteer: 469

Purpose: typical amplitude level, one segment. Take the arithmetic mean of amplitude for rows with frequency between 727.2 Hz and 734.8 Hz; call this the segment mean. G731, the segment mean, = 263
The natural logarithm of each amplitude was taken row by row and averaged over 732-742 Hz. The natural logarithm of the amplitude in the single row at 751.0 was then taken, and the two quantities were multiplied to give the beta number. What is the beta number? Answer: 29.5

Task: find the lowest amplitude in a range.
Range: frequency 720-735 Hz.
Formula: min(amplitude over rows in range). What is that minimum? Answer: 253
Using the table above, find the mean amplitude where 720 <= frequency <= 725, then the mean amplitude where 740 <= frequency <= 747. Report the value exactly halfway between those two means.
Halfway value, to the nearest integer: 237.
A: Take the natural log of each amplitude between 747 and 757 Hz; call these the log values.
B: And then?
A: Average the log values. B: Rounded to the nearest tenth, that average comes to 5.4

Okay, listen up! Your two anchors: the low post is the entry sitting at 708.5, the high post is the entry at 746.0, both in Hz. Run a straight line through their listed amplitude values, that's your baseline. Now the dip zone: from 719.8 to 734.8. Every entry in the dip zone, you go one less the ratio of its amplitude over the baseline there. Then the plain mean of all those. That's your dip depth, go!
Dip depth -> -0.26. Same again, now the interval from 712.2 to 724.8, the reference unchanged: -0.20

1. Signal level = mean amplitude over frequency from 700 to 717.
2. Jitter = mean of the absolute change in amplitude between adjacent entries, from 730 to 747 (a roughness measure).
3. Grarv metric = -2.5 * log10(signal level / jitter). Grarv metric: -3.39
